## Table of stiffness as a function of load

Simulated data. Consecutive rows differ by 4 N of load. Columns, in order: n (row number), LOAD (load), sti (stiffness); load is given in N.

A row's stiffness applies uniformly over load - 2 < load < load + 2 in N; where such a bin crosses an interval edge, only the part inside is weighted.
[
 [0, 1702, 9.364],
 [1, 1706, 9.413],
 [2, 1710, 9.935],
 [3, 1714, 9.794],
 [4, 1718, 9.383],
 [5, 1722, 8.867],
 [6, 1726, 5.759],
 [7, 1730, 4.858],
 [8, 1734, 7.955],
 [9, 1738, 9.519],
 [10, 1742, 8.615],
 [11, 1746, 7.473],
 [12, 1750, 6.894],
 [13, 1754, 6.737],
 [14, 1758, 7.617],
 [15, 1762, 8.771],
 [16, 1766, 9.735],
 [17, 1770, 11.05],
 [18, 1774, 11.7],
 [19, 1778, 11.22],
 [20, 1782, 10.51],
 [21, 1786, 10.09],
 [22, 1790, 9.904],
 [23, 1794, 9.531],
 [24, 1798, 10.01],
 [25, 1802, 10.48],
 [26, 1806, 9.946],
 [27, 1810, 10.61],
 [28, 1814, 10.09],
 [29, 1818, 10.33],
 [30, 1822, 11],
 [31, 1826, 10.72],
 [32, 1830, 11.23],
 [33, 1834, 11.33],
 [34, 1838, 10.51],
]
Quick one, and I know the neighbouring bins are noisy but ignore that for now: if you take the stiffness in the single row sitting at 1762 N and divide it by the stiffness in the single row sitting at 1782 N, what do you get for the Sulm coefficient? 0.83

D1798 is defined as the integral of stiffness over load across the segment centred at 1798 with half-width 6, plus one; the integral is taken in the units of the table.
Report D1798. 121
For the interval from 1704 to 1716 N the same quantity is 118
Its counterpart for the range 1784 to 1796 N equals 119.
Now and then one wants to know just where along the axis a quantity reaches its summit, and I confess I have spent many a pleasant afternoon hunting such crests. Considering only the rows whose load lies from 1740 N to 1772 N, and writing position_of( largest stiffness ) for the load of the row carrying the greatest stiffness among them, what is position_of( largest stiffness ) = 1770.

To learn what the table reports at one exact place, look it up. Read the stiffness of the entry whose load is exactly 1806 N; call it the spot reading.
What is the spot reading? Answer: 9.946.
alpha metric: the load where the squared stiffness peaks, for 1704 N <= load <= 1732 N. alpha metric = 1710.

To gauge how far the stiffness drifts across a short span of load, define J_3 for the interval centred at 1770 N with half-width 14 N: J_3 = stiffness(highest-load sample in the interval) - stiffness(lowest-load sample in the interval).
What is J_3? 3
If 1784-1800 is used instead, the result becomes 0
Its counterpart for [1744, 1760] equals 0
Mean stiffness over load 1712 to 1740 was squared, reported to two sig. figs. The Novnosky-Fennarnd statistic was 64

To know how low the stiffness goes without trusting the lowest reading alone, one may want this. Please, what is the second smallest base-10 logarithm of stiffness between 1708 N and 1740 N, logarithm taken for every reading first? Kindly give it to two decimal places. 0.76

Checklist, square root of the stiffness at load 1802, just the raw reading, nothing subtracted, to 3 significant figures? 3.24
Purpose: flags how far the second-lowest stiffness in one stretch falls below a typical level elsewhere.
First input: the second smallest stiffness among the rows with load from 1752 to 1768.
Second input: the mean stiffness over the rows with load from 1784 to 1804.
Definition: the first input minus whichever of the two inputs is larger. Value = -2.4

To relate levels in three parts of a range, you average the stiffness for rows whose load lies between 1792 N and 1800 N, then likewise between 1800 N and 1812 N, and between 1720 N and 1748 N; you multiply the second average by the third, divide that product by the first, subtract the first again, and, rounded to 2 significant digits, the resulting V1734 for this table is -1.7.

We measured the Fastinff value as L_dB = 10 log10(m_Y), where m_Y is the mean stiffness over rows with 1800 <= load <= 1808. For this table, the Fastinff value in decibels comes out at 10.1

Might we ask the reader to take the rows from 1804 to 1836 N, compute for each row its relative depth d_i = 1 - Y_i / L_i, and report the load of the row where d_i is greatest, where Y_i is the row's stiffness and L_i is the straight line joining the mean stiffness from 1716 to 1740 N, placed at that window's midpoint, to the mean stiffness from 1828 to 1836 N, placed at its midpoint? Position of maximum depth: 1814 N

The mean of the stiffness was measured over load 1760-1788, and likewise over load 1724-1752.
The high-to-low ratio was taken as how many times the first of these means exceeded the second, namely 1.43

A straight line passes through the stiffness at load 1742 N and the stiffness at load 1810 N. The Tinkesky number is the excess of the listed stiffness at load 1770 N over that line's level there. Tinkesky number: 1.6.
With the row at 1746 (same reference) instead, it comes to -1.3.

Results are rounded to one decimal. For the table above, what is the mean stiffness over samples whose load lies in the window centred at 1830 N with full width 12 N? 11.1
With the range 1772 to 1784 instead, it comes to 11.1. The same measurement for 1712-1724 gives 9.3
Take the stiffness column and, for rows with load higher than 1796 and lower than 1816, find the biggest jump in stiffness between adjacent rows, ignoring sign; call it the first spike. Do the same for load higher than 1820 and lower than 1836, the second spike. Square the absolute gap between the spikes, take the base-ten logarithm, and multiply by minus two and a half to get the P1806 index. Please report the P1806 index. 4.1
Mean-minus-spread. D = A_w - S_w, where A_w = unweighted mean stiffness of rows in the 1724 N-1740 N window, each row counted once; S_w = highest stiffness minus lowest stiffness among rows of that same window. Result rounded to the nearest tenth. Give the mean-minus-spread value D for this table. 2.4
